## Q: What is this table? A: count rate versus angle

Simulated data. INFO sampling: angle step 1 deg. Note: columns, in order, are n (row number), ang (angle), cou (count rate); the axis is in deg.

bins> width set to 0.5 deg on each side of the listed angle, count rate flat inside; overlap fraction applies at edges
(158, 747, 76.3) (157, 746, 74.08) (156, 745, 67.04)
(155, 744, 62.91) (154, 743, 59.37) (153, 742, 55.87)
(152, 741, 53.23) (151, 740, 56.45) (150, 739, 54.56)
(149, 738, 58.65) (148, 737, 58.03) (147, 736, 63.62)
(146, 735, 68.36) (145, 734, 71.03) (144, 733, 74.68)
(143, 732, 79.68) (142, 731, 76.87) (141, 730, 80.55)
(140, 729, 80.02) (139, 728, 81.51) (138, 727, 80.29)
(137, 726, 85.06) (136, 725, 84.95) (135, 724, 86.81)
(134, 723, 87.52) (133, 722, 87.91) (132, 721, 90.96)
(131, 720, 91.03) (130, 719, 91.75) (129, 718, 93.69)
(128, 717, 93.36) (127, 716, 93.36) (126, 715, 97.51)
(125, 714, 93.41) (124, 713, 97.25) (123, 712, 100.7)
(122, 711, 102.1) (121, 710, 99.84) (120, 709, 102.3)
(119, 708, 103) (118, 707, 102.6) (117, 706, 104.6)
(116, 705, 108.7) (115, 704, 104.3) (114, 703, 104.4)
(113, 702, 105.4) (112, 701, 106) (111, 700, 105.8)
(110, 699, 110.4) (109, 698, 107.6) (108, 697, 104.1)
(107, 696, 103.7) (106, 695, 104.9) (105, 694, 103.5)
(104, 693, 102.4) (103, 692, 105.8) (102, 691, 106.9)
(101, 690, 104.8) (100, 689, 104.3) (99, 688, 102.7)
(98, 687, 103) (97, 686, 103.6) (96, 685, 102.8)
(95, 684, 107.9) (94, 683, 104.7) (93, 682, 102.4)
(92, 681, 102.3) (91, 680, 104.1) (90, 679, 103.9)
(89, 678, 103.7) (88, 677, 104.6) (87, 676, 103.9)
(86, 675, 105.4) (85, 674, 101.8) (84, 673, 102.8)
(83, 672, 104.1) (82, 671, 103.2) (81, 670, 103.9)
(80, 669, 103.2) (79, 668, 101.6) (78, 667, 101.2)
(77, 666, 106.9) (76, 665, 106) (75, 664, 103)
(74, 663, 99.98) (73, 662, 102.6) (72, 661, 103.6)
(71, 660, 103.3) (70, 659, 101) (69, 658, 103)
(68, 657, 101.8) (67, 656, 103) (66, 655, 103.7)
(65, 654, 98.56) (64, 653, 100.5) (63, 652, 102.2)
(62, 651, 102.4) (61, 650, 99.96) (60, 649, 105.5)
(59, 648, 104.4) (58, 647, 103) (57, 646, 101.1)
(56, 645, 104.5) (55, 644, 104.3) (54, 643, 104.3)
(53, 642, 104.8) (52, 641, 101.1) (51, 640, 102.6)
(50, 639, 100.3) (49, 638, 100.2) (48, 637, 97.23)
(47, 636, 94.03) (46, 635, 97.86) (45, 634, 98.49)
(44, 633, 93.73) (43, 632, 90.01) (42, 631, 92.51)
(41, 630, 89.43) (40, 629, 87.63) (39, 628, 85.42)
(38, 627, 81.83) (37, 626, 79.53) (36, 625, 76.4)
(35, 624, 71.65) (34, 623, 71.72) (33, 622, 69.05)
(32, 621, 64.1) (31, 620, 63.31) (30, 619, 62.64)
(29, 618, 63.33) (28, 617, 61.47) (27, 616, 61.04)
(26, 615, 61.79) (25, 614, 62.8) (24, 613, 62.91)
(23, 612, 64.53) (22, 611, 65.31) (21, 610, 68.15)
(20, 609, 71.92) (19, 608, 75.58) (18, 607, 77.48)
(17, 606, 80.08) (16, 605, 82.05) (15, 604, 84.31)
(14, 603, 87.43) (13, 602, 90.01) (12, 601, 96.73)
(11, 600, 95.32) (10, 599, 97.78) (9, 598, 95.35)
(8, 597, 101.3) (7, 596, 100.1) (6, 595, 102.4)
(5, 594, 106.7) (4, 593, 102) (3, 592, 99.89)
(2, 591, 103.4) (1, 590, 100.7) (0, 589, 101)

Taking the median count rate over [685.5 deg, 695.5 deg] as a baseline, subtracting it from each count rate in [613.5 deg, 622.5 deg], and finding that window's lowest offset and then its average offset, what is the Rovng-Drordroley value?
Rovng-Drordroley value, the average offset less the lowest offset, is 2.2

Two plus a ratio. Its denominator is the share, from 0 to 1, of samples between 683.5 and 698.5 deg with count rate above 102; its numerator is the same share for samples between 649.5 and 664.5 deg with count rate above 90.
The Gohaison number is 3.0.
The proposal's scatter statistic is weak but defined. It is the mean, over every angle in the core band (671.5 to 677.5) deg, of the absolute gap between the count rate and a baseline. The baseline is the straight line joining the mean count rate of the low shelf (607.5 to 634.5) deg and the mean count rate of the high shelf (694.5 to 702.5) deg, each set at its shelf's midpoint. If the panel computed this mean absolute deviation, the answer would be 7.7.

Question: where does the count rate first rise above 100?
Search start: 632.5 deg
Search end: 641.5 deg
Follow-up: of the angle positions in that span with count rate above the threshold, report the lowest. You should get 638 deg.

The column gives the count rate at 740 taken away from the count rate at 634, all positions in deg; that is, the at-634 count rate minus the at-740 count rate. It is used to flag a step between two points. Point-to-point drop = 42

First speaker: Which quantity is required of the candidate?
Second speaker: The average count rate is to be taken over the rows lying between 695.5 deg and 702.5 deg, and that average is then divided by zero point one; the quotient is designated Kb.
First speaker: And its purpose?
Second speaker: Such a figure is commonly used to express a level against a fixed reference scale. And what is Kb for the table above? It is 1061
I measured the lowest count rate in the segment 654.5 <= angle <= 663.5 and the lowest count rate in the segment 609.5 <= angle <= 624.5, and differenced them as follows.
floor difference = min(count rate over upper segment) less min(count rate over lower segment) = 39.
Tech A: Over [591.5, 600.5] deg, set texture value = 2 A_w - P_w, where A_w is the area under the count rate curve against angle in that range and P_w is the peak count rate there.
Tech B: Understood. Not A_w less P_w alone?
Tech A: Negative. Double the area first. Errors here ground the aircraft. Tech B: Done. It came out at 1695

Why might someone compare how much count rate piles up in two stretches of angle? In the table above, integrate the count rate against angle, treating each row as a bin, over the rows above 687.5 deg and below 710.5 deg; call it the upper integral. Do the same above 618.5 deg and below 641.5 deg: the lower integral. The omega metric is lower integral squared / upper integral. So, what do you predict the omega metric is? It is 1613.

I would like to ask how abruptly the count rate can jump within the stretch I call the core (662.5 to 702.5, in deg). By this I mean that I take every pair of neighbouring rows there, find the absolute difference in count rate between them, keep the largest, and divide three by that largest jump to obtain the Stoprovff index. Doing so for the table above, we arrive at 0.53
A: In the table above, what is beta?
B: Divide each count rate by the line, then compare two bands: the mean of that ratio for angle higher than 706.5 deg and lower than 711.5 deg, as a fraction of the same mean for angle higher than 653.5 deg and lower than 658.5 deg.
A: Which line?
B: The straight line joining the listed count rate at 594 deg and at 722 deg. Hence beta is 1.1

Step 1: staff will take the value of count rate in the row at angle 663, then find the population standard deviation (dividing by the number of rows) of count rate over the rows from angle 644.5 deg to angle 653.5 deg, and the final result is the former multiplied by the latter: 180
